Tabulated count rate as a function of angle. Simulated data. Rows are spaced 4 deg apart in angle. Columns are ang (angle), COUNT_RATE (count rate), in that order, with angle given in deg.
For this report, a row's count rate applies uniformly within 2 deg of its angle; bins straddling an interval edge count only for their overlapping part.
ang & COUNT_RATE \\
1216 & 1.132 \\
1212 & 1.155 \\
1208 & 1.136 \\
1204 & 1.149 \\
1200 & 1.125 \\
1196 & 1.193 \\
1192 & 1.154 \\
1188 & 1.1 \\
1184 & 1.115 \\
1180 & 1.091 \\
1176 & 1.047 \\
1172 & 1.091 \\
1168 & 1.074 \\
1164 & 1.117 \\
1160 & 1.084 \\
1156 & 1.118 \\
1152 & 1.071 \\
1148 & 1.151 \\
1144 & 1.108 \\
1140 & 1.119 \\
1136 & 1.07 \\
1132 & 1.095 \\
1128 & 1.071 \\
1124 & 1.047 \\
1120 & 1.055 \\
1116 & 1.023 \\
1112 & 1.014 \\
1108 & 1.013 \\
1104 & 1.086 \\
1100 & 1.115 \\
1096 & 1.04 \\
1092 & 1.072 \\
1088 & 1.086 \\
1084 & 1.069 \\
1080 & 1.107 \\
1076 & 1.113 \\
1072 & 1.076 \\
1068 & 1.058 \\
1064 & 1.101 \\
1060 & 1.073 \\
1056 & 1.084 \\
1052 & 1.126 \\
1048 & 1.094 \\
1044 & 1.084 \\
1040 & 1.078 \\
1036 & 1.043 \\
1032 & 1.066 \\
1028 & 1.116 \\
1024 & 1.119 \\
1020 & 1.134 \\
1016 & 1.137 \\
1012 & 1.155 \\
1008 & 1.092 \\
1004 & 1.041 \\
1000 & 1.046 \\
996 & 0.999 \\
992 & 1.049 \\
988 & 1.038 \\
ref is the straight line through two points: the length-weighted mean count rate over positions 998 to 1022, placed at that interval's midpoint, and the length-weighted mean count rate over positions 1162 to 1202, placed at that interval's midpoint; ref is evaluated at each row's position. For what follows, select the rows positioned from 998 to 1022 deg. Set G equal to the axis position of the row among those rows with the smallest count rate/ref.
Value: 1004 deg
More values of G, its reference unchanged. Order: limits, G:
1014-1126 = 1108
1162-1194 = 1176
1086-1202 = 1108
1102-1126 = 1108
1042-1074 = 1068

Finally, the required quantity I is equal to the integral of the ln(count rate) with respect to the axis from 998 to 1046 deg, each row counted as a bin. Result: 4.2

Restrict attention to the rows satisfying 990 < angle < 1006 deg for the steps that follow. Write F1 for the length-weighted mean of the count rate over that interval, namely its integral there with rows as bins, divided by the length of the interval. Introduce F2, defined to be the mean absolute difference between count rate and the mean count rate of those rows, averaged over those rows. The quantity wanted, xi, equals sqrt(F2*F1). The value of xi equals 0.134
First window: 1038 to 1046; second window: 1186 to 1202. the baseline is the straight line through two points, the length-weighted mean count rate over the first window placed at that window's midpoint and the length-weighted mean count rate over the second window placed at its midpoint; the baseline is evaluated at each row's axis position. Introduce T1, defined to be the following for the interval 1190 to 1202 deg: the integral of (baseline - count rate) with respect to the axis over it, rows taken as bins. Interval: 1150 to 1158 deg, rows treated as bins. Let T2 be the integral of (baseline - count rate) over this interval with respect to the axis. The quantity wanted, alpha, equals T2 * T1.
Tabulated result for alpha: -0.04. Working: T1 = -0.2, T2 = 0.26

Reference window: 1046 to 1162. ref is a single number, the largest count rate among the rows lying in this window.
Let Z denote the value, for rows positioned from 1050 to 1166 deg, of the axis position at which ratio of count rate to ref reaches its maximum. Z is 1148 deg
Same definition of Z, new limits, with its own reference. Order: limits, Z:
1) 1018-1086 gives 1020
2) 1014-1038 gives 1016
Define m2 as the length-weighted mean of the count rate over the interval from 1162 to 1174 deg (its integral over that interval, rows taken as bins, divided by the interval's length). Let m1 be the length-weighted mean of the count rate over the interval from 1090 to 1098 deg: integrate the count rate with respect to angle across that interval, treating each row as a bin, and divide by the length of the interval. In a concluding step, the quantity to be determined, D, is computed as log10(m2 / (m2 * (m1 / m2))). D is 0.015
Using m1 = 1.06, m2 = 1.09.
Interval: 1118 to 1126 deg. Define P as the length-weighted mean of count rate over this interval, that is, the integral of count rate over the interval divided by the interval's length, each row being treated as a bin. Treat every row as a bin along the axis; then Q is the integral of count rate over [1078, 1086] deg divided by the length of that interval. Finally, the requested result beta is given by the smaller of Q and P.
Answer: 1.05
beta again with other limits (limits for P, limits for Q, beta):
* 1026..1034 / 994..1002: 1.02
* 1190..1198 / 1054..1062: 1.08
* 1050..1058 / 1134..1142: 1.09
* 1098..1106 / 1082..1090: 1.08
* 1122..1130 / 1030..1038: 1.05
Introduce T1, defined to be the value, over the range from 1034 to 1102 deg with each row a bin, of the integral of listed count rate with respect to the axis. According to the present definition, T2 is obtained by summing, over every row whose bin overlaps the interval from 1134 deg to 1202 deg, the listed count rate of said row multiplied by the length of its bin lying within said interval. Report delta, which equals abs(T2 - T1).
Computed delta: 1.6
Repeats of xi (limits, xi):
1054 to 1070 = 0.121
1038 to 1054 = 0.129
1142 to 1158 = 0.158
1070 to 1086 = 0.143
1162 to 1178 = 0.153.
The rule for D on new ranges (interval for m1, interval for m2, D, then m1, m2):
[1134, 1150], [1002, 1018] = -0.002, 1.11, 1.11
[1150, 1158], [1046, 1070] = -0.002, 1.09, 1.09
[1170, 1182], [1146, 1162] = 0.012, 1.08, 1.11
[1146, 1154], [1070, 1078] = -0.006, 1.11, 1.09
